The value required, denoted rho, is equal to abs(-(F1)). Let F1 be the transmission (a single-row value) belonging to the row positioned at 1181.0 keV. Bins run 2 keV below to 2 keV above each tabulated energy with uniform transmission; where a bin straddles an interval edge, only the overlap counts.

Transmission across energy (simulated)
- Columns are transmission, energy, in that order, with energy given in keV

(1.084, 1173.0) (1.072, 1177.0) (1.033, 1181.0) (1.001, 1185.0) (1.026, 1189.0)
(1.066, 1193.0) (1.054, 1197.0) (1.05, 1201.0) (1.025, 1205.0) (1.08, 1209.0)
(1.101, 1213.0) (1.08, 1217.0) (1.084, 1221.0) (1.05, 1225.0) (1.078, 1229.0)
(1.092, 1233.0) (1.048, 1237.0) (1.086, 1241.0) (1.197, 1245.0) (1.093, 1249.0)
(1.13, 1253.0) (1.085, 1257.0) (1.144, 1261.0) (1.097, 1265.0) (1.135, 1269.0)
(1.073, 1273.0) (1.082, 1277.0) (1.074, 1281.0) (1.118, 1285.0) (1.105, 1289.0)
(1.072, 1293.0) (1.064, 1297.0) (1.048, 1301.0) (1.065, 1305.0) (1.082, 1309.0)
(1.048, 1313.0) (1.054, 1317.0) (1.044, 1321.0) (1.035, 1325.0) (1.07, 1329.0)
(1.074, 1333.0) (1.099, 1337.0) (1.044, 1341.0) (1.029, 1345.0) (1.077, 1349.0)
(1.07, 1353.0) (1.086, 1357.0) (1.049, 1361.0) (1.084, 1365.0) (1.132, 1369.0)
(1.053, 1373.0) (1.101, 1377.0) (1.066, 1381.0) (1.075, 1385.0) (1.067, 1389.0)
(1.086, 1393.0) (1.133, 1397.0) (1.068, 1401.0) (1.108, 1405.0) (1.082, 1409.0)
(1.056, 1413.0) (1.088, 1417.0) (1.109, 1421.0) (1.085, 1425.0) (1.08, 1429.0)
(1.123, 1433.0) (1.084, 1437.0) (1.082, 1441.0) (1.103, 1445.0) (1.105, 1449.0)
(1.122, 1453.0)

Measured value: 1.03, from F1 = 1.033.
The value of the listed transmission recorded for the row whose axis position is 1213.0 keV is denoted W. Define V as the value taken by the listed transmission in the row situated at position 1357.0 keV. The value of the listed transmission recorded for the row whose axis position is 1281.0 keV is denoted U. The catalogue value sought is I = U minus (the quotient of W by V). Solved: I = 0.060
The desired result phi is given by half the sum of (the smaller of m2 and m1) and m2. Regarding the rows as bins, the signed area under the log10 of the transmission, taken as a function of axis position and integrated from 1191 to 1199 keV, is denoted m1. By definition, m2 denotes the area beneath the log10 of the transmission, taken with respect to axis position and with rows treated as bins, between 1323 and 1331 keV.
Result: 0.18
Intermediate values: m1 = 0.20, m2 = 0.18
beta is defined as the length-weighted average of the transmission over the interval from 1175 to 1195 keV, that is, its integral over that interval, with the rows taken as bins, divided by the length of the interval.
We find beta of 1.04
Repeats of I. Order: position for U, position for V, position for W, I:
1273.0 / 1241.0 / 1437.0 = 0.075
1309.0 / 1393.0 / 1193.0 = 0.100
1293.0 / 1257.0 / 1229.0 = 0.078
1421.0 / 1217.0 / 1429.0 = 0.109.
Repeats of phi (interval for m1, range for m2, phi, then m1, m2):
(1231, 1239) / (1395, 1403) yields 0.28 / 0.23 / 0.33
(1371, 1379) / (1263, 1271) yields 0.32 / 0.26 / 0.38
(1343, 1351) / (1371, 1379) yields 0.22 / 0.18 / 0.26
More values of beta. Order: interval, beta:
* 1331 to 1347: 1.06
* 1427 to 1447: 1.09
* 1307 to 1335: 1.06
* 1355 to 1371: 1.09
